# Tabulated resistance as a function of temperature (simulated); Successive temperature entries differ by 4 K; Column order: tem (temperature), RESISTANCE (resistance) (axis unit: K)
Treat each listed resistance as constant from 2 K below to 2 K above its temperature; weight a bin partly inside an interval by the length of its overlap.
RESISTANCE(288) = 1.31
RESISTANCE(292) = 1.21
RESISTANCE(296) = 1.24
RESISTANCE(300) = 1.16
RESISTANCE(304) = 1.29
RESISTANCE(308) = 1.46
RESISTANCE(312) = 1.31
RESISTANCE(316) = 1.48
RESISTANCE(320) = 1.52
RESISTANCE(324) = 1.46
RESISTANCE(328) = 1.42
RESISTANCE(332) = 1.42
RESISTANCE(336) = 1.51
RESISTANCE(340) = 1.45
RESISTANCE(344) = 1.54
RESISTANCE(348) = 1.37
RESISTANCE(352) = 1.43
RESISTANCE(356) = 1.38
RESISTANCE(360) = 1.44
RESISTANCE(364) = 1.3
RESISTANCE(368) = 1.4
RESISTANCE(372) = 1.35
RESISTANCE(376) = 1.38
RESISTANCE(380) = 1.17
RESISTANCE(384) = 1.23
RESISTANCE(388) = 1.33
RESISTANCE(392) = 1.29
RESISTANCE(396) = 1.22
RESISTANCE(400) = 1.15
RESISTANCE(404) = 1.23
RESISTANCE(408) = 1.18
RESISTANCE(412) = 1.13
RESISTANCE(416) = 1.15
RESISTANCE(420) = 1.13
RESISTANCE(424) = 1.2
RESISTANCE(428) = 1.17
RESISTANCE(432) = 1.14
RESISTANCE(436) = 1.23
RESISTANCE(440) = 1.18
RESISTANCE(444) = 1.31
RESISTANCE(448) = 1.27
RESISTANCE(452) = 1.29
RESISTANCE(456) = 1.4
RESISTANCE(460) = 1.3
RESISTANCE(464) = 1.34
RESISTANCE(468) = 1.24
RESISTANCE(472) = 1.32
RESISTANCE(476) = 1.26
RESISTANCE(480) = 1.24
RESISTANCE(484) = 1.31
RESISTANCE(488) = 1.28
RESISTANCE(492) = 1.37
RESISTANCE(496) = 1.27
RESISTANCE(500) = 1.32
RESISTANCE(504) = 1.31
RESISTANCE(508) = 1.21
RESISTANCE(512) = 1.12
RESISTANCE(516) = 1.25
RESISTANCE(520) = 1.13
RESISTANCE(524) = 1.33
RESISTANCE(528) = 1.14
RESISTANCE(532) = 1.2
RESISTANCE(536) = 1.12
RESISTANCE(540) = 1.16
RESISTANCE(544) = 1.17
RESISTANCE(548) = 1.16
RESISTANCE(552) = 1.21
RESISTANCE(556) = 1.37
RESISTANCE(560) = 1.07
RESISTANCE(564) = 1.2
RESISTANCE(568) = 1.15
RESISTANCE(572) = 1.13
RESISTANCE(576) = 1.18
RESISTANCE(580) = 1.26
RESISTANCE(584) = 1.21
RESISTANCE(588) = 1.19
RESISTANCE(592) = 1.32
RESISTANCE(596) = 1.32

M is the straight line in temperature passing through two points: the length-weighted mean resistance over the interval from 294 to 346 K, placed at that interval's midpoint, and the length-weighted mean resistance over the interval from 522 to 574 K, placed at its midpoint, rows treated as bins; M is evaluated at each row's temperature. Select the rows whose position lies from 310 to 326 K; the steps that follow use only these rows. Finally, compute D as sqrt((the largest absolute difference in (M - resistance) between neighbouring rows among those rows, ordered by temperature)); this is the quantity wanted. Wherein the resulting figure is 0.42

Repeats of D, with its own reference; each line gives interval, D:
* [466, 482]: 0.29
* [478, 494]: 0.31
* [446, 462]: 0.34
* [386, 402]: 0.26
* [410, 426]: 0.27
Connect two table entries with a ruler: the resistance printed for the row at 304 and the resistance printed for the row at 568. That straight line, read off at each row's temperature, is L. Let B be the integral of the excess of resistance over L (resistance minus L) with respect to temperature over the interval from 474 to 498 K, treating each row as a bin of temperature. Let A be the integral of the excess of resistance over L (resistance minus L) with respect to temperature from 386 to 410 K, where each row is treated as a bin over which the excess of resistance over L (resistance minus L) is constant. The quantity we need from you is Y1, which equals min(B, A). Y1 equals -0.2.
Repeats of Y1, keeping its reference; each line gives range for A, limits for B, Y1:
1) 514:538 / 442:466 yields 0.5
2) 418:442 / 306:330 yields -1.2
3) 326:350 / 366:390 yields 1.4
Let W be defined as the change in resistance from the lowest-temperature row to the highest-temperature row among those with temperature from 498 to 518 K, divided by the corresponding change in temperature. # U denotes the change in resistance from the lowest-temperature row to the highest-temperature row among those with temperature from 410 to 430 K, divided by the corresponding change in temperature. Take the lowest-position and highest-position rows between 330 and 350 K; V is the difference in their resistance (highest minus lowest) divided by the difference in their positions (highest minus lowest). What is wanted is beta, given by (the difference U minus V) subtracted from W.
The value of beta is -0.010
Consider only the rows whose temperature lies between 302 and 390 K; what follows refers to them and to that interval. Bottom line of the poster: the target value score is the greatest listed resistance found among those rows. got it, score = 1.54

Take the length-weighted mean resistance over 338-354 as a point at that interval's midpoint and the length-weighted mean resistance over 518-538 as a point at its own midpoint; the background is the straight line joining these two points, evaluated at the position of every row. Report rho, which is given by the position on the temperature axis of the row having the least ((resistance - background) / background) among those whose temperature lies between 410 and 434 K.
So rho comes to 412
